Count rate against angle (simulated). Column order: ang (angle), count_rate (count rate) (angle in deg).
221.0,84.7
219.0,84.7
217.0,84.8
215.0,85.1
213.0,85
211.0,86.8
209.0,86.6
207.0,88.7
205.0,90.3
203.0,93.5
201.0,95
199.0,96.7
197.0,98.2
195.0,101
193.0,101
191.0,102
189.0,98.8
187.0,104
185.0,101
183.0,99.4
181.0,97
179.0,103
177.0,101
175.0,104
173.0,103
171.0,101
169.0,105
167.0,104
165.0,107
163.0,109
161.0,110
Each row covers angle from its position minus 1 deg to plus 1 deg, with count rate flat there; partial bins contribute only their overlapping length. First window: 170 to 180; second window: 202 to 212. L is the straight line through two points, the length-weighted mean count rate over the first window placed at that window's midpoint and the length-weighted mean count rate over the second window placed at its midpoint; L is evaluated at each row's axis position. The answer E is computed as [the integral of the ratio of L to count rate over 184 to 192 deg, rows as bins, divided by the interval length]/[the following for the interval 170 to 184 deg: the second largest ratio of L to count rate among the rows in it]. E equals 0.93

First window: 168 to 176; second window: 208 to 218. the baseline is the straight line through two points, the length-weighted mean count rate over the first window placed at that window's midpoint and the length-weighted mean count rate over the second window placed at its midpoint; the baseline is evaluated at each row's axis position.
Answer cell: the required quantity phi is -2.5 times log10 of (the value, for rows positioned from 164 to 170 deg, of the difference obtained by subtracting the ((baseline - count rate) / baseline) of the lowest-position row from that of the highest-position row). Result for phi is 6.5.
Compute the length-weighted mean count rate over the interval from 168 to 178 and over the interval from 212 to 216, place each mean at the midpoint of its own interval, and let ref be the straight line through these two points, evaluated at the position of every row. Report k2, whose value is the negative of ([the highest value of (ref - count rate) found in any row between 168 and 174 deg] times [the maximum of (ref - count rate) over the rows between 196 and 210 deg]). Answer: -2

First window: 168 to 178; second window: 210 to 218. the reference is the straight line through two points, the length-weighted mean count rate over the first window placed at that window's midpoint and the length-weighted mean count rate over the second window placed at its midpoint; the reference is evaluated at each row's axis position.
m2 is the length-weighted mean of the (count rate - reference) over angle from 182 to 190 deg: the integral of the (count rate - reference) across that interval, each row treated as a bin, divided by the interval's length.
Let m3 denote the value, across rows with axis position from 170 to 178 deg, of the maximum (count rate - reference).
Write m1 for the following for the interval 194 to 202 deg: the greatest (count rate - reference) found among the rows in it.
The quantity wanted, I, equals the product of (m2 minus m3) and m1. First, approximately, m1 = 8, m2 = 3.5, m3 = 2.0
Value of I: 11.0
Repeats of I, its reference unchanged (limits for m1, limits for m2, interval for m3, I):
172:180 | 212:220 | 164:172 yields -1.3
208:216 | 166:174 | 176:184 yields -0.4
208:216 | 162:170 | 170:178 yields -0.2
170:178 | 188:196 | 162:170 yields 8.2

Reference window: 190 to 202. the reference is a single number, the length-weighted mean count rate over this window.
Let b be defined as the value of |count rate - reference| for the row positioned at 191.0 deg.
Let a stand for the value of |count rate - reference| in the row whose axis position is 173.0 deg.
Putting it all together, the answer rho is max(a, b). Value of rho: 4.0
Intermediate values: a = 4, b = 3.0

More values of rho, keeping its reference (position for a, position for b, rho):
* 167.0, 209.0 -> 12.4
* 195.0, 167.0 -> 5.0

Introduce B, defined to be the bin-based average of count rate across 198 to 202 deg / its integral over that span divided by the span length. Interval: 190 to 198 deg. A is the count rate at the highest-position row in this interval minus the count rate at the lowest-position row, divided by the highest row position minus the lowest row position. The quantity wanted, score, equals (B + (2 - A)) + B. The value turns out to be 194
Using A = -0.63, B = 96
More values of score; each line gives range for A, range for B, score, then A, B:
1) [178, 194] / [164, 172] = 211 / -0.14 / 104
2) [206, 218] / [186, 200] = 203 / -0.39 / 100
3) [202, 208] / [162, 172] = 214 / -1.20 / 105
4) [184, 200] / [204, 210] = 179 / -0.31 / 89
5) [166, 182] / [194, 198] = 202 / -0.50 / 100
